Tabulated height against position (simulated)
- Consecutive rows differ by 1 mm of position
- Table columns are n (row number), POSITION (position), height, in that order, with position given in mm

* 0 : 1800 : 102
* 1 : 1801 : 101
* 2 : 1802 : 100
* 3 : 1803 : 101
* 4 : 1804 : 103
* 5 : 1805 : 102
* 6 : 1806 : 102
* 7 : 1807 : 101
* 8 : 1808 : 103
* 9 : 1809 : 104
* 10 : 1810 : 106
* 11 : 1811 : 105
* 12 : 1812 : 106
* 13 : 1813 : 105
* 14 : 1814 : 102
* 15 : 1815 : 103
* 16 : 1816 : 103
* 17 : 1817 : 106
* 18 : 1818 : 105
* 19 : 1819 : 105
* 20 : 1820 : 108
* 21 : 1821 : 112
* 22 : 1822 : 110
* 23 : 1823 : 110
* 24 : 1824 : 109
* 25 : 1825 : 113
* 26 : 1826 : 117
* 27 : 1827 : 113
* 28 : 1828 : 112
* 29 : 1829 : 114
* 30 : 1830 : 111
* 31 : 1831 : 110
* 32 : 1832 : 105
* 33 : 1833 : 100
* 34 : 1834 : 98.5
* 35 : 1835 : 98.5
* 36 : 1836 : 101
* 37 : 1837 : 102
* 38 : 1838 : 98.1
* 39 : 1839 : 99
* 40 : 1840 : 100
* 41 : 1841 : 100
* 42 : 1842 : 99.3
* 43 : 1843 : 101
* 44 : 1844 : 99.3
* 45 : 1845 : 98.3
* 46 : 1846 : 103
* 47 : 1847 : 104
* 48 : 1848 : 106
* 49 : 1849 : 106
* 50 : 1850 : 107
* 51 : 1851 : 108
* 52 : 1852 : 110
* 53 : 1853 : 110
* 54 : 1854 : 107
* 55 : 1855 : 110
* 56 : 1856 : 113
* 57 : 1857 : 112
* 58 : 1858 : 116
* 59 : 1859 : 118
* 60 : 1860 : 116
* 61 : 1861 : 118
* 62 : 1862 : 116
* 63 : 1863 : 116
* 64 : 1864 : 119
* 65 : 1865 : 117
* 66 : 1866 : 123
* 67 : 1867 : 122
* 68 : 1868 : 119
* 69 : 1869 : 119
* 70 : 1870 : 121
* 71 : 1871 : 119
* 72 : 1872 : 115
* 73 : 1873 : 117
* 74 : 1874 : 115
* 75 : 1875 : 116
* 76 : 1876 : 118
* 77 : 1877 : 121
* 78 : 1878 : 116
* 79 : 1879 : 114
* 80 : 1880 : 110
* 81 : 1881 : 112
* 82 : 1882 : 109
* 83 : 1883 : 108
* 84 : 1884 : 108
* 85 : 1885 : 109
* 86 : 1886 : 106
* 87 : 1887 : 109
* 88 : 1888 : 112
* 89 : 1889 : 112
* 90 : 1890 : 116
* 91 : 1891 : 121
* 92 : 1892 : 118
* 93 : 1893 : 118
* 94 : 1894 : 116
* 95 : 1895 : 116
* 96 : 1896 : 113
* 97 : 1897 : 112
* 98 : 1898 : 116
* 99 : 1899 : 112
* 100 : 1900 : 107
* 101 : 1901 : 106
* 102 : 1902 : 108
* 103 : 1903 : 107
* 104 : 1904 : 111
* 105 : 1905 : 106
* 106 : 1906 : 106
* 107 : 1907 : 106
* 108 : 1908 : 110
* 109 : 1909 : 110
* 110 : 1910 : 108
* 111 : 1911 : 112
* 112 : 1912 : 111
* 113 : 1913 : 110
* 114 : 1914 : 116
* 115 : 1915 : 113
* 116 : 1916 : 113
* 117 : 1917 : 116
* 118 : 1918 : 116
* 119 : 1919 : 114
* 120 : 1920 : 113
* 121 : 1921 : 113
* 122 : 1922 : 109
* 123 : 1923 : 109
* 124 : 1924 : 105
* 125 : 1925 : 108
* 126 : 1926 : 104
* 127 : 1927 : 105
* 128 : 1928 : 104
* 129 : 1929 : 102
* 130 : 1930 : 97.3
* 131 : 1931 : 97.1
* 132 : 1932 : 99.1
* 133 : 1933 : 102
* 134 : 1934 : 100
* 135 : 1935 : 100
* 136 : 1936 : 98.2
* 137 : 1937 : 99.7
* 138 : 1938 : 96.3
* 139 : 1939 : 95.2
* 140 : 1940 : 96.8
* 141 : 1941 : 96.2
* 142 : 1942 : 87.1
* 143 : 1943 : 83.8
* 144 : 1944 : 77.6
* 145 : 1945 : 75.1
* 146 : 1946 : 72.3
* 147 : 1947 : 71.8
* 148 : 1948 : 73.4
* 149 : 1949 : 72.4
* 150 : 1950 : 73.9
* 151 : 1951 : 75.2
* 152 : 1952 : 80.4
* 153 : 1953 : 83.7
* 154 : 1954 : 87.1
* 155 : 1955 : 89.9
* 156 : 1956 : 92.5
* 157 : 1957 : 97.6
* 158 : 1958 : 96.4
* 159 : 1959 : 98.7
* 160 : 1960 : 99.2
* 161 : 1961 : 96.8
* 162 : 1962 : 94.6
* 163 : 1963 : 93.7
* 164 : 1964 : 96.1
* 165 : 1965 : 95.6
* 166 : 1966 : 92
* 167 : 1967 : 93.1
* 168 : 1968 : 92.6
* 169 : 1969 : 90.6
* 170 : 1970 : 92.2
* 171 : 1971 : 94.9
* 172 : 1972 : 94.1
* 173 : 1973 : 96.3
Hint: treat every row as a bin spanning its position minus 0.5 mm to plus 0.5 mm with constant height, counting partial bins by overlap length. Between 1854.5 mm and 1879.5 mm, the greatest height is 123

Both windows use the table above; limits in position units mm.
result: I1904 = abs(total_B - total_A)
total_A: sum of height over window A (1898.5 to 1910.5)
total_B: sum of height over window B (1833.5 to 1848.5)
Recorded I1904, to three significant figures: 211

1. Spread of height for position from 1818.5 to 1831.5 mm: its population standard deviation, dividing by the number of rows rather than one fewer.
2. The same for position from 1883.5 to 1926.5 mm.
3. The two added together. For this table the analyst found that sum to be 6.9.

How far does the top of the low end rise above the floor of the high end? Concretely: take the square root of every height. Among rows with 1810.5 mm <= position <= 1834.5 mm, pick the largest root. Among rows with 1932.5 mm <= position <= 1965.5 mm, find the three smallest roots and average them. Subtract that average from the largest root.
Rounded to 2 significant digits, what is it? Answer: 2.3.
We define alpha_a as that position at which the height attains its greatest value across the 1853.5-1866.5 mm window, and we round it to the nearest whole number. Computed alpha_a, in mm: 1866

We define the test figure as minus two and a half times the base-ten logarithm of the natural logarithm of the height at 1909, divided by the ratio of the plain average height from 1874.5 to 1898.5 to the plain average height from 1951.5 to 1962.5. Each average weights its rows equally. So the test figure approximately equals -1.46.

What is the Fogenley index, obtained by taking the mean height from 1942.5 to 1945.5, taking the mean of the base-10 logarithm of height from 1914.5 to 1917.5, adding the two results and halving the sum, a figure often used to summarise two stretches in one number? 40.4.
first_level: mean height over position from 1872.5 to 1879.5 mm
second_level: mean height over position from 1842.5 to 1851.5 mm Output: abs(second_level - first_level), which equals 13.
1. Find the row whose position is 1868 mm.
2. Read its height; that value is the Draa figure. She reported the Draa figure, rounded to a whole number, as 119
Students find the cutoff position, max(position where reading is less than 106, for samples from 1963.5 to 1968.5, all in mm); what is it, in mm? 1968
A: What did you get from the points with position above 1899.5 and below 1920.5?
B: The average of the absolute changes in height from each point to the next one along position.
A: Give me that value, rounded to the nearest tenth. 2.0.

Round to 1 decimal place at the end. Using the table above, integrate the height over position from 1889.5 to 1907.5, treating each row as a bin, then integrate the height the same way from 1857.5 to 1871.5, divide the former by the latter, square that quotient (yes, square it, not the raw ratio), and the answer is 1.5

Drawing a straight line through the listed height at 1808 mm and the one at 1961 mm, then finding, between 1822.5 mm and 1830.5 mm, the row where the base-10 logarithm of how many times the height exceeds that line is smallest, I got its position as 1824 mm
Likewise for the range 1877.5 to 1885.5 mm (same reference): 1883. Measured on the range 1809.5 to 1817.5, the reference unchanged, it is 1814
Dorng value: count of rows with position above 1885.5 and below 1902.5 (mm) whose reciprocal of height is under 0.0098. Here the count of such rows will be 17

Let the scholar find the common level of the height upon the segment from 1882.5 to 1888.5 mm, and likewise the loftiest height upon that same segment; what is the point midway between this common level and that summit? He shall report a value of 110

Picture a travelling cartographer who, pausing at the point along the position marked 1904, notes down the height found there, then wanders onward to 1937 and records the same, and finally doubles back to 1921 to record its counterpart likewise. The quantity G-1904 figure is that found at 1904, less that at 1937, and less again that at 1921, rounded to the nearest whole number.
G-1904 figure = -102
